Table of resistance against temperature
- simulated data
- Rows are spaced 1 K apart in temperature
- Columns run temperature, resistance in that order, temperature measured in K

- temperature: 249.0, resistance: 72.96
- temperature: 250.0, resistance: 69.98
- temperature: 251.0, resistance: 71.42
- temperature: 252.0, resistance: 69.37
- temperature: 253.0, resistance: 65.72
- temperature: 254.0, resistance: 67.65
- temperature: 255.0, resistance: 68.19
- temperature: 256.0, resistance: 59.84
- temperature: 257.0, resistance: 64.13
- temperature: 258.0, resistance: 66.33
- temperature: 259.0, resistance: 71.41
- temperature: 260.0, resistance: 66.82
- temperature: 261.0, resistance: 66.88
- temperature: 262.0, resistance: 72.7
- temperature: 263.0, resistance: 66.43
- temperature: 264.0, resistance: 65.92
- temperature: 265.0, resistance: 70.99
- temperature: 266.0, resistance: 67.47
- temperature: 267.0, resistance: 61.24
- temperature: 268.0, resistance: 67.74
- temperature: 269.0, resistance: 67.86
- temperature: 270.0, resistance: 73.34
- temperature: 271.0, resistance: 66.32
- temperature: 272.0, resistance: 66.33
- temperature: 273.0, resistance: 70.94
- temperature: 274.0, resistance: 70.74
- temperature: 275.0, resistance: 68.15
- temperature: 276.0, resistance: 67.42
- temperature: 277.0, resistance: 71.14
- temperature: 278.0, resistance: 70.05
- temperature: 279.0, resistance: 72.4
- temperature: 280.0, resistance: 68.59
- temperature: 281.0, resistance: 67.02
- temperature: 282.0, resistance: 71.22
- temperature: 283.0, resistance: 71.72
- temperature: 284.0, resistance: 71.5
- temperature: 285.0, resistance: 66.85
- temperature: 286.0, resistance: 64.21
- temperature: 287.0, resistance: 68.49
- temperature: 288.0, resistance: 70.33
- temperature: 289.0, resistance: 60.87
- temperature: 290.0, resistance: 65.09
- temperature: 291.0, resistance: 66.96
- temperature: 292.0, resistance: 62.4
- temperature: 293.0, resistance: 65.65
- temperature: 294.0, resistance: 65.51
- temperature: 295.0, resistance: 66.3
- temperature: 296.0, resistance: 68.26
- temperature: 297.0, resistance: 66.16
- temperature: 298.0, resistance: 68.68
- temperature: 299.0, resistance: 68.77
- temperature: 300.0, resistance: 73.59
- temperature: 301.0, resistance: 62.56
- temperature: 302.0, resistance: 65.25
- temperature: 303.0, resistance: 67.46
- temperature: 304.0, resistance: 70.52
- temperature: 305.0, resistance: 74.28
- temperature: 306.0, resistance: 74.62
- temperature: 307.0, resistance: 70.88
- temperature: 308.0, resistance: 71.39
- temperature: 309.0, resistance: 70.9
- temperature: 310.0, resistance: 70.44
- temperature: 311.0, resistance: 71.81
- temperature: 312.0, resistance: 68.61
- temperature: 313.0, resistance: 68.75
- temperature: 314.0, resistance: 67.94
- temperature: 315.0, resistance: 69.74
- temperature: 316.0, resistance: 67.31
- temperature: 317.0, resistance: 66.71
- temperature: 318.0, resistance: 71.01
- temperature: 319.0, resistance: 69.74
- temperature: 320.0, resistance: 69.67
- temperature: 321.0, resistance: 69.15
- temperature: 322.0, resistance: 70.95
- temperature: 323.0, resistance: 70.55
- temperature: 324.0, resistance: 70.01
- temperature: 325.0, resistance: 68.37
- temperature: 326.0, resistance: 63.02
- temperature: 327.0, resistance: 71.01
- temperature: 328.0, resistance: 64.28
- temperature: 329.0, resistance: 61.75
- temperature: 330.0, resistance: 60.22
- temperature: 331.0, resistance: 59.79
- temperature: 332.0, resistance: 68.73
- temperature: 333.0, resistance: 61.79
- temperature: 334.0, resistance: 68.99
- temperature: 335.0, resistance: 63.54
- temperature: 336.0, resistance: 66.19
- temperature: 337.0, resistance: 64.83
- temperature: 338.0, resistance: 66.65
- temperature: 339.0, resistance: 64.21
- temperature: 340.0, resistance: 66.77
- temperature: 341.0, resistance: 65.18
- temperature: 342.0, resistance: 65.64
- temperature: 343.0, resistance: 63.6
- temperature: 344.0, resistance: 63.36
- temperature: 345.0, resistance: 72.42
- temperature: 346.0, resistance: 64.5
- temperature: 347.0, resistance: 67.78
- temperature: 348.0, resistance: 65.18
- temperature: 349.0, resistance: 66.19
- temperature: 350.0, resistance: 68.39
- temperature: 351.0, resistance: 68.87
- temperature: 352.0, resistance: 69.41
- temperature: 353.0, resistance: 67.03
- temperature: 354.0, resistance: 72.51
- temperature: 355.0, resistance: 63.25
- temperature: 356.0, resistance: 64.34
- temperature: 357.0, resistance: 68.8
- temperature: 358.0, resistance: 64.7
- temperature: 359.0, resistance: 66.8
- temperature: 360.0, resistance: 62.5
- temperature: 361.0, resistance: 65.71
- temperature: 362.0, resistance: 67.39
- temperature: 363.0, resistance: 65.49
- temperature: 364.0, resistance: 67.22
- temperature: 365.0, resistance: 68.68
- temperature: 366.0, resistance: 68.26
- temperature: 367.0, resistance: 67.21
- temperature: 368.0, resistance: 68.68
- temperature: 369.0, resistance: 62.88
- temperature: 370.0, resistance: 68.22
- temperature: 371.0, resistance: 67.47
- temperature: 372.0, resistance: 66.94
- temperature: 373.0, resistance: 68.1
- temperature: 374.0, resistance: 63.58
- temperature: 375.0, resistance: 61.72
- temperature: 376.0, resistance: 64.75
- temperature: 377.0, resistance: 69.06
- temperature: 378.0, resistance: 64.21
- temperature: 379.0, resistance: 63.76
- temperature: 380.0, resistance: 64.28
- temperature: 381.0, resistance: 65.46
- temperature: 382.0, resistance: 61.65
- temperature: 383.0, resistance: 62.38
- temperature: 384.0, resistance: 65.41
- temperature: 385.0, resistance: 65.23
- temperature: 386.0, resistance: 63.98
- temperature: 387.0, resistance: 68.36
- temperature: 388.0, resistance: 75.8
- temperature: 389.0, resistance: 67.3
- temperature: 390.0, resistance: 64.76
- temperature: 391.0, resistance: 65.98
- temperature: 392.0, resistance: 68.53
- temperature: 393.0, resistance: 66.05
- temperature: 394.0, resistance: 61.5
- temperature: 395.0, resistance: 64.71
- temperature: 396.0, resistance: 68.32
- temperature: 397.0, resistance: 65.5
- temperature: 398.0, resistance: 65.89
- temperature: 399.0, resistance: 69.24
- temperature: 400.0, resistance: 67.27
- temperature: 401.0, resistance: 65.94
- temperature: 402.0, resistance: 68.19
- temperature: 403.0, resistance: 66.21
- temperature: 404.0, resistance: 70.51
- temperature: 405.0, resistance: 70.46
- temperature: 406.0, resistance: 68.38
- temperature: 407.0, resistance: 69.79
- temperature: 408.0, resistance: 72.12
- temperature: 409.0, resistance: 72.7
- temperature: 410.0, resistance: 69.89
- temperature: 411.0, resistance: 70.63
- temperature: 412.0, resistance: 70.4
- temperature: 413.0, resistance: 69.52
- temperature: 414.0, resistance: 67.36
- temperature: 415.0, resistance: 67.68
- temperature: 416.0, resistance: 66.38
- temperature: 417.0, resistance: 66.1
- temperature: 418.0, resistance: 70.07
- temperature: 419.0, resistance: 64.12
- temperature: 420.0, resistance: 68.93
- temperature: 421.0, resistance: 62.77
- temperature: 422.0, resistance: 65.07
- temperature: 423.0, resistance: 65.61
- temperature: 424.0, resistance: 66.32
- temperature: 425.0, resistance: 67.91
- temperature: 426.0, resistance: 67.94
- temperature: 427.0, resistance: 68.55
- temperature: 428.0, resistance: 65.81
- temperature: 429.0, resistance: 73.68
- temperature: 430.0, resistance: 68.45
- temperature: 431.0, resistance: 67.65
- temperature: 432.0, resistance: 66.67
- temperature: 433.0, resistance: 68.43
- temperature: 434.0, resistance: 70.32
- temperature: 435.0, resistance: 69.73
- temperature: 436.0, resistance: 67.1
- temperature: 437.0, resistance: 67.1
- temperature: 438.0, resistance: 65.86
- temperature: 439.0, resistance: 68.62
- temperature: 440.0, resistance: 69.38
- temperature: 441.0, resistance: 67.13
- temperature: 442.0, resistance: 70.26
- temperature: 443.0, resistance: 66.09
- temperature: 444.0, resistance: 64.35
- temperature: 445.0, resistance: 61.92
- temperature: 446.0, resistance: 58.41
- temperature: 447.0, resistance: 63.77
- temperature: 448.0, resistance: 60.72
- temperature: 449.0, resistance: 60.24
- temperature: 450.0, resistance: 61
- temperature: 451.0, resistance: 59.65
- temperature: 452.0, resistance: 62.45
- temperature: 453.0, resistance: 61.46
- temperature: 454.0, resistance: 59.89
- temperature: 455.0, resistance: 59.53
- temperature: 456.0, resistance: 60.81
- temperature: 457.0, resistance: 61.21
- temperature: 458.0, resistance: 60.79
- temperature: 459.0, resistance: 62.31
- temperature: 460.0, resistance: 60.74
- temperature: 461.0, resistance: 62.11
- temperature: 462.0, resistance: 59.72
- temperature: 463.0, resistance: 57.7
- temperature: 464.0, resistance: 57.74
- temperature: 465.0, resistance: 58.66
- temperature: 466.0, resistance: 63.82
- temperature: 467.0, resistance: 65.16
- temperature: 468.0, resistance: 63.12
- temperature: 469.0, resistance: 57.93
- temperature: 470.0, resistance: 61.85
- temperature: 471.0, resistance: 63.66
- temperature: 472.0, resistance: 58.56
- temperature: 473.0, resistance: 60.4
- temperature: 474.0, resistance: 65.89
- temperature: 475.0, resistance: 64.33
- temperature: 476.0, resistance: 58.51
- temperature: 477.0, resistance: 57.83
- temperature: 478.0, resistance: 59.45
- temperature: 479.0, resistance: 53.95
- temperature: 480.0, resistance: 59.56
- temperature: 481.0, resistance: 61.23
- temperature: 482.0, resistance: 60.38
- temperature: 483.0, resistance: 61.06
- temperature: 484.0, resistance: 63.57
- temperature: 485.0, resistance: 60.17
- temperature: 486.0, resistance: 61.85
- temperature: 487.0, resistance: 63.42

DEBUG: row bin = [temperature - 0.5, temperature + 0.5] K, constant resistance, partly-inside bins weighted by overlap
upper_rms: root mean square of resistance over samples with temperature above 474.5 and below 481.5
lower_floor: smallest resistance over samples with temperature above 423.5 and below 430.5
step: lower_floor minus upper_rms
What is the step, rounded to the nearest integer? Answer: 6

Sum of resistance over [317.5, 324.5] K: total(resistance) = 491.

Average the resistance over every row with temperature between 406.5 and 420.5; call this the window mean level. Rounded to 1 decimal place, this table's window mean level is 69.0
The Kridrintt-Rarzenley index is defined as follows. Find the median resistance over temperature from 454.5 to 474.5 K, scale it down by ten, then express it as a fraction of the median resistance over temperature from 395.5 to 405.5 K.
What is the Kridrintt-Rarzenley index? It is 0.090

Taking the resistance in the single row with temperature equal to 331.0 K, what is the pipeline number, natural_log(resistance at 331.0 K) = 4.09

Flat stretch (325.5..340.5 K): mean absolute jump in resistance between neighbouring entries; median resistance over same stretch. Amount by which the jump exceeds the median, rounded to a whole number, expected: -60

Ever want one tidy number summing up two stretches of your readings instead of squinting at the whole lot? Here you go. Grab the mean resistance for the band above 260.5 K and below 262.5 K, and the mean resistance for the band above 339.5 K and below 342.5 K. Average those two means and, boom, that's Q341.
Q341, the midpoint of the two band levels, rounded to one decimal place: 67.8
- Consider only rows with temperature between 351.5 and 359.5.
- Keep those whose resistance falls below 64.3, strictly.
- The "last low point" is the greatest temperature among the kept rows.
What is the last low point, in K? 355.0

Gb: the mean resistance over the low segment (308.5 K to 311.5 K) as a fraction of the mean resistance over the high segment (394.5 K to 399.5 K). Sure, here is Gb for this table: 1.06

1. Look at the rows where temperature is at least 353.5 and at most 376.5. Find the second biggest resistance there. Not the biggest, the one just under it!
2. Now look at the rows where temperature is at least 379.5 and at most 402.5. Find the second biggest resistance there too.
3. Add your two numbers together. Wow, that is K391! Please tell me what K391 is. 138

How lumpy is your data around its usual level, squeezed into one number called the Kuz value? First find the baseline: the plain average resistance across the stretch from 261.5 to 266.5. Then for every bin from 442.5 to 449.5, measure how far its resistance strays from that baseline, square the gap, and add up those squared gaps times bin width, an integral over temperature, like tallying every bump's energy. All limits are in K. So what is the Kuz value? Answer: 337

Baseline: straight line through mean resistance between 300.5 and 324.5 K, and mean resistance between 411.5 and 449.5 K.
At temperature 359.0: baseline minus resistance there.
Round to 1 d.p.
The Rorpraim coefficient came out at 1.7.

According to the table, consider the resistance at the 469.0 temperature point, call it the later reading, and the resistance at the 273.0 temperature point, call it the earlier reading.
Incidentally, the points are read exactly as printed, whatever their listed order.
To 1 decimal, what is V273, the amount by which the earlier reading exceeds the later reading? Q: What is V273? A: 13.0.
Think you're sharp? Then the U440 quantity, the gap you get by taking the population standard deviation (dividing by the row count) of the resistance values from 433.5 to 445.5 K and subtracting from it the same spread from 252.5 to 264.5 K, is -0.7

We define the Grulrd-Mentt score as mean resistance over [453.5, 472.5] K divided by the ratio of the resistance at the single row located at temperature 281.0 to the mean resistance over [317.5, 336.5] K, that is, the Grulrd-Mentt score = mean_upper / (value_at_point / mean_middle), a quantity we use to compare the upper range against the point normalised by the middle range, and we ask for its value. 61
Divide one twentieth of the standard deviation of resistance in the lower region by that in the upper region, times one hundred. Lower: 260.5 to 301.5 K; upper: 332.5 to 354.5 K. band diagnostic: 5.7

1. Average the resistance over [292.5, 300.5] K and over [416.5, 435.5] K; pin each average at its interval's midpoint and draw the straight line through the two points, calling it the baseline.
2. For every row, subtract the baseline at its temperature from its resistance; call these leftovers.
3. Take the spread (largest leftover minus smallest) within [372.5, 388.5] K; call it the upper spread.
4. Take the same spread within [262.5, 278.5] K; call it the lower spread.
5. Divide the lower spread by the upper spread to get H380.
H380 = 0.85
